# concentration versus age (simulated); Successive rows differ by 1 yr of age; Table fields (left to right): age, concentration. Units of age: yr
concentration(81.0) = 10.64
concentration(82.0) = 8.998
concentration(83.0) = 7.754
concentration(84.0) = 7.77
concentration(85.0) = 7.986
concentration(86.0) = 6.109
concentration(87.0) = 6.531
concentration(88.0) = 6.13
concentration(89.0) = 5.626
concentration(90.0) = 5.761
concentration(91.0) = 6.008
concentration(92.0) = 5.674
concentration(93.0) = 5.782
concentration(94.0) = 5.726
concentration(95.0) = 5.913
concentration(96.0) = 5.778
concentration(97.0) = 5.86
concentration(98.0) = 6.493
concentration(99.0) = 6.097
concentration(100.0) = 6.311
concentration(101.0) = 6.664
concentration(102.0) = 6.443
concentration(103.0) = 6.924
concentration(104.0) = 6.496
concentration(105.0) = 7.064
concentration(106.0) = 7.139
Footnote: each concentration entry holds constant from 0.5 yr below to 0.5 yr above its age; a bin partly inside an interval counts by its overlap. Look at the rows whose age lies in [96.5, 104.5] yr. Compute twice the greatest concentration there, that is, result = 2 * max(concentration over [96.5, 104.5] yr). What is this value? 14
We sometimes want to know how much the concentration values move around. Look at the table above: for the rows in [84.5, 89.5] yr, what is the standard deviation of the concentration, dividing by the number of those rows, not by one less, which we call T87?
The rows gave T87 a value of 0.81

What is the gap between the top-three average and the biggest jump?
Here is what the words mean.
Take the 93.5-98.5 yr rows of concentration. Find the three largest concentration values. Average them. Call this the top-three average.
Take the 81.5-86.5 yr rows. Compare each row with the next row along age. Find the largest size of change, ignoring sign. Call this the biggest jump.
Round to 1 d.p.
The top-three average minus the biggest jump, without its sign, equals 4.2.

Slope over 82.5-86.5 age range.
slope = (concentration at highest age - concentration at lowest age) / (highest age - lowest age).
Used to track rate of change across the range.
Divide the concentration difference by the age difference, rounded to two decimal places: -0.55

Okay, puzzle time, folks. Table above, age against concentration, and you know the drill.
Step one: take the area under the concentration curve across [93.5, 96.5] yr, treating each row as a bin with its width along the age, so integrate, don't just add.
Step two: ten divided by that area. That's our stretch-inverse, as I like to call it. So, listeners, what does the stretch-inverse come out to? 0.574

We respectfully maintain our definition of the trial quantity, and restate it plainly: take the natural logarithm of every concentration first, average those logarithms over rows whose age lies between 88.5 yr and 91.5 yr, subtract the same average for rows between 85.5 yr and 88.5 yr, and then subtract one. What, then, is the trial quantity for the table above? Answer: -1.08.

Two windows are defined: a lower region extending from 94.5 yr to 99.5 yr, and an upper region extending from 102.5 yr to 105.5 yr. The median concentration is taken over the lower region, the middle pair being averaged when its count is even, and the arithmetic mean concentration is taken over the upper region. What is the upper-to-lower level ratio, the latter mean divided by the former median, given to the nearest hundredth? 1.15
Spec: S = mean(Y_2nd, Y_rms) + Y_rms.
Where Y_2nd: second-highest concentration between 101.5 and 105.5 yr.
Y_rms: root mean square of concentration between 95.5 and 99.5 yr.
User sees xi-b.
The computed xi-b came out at 12.6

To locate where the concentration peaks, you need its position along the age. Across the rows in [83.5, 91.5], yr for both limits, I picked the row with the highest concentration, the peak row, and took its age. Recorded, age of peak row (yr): 85.0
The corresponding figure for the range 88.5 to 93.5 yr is 91.0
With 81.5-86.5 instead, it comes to 82.0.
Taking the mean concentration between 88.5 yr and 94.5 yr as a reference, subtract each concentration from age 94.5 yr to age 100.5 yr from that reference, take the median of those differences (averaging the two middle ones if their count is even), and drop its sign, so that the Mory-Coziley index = 0.2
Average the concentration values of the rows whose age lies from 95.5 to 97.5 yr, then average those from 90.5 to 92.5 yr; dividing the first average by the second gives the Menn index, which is 1.00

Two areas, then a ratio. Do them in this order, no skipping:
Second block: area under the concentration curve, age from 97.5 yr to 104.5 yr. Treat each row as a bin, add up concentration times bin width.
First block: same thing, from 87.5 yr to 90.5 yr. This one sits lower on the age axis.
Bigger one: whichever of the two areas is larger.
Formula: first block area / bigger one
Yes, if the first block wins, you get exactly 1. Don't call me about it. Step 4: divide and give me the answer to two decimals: 0.39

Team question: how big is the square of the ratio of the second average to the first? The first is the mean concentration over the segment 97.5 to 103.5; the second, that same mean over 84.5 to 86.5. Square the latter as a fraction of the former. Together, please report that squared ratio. 1.2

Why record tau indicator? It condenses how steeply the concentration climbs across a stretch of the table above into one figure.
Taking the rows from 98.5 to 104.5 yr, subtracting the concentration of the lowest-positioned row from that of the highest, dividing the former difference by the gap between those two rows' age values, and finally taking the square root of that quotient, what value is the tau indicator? 0.28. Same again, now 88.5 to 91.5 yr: 0.44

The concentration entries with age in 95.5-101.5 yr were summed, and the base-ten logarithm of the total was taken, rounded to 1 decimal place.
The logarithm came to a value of 1.6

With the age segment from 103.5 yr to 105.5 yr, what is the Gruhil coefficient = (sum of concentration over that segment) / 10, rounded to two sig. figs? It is 1.4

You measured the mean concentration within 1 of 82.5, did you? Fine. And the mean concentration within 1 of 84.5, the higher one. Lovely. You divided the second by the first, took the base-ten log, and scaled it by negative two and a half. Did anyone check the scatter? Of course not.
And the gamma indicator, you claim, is 0.07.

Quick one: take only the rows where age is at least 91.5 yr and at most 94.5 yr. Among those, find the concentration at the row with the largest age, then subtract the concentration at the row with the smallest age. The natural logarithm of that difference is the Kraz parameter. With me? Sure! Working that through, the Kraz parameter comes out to -3.0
